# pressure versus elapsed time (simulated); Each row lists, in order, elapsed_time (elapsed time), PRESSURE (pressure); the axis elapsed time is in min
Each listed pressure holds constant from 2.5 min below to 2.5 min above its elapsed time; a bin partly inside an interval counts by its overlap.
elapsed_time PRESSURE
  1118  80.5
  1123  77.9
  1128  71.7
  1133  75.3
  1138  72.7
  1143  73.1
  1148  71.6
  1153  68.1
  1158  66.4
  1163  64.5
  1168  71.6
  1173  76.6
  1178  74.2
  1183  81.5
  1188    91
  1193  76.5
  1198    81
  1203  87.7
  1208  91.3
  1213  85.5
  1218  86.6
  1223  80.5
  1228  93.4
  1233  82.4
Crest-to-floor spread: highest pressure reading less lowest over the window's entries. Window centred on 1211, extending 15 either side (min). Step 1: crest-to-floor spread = 11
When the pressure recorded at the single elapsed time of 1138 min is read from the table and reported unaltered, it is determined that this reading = 72.7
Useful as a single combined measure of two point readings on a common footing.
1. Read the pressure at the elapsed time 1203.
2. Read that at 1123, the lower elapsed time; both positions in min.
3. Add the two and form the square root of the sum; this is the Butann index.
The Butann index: 12.9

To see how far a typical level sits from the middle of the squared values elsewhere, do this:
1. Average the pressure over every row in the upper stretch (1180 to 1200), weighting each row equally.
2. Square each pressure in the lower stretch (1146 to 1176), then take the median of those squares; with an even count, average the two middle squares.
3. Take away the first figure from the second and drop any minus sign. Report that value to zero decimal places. 4800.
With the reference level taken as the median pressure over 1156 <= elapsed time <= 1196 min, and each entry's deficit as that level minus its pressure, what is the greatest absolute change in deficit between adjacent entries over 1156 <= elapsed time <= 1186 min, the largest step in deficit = 7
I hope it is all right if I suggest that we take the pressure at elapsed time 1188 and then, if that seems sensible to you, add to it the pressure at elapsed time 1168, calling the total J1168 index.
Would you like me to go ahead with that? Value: 163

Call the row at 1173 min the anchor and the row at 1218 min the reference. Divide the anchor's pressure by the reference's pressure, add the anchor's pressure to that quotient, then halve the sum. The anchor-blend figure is 38.7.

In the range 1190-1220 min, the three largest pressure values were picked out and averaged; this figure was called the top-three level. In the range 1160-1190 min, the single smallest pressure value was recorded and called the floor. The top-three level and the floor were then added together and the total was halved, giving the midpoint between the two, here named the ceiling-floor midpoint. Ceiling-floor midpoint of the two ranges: 76.5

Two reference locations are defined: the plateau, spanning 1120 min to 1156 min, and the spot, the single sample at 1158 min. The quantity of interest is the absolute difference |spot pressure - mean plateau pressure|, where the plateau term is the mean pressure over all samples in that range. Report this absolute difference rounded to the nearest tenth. 6.5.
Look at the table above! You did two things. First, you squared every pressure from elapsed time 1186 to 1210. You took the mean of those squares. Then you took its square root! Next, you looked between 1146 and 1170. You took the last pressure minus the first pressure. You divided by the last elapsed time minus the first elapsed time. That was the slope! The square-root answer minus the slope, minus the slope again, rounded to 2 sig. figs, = 86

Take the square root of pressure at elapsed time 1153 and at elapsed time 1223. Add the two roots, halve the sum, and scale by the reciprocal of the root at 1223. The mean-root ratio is 0.960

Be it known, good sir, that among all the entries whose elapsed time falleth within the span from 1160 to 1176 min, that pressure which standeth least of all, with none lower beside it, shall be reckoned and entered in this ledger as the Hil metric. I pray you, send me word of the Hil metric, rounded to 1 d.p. 64.5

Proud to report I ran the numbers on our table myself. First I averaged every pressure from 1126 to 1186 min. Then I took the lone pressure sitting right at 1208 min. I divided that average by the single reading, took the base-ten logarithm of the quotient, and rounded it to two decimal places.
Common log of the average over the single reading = -0.10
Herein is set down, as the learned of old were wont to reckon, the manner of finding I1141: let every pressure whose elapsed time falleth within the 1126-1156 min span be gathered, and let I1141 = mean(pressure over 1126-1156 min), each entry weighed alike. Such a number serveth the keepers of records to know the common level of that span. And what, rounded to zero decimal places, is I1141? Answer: 72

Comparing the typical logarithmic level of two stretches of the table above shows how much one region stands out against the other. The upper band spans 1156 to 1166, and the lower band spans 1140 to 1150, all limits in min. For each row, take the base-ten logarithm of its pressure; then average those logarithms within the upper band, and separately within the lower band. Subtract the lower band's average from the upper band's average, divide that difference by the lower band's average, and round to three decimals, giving -0.023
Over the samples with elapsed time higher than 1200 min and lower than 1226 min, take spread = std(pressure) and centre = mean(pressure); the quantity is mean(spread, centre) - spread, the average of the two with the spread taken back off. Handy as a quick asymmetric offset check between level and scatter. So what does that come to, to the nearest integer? 41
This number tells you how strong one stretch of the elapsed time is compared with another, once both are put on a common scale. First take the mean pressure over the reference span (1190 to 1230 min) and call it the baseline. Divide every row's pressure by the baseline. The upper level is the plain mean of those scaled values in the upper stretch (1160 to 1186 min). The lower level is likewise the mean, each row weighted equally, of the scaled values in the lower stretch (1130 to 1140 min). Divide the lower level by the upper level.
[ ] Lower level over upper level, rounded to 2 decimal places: 1.00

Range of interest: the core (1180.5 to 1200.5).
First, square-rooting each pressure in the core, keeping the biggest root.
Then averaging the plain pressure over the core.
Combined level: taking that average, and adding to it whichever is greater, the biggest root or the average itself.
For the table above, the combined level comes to 165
